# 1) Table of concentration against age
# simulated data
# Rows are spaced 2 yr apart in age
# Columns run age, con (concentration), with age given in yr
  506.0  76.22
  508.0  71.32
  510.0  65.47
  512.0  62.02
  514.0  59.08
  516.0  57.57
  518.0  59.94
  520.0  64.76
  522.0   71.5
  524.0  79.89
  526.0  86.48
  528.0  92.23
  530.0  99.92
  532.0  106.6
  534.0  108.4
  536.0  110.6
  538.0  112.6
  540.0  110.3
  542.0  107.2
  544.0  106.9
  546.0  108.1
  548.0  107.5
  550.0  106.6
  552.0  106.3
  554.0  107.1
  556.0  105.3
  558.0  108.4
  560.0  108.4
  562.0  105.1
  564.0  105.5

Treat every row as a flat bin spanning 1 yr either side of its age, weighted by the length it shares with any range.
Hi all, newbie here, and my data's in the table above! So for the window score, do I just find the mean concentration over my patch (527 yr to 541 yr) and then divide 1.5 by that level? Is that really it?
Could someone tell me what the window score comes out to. 0.0142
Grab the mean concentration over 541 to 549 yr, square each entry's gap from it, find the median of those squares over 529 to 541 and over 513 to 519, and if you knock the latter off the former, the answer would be -2328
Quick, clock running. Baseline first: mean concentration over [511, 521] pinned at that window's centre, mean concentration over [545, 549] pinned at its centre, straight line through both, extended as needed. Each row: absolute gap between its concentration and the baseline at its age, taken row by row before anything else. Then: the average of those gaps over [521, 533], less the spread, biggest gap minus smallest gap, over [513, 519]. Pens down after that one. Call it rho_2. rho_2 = 10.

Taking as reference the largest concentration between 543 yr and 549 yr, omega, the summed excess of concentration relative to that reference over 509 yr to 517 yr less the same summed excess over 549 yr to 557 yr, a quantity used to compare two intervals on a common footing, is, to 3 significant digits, -181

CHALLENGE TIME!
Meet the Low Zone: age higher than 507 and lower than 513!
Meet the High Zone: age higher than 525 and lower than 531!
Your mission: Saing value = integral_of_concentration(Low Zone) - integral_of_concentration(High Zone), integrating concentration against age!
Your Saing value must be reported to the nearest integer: -160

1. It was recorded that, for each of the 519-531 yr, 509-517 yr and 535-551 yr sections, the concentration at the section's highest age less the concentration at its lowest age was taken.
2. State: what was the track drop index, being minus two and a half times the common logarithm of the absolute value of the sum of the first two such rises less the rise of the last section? -3.7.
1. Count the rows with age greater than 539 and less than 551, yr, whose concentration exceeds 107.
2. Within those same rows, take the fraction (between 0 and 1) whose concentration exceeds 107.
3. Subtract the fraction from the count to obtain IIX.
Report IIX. 3.3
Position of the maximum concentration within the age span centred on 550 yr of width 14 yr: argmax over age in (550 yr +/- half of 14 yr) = 546.0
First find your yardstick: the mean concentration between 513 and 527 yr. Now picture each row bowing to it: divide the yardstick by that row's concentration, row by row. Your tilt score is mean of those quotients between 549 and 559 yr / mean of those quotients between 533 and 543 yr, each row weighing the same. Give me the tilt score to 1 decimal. 1.0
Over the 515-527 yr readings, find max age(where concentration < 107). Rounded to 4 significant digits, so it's 526.0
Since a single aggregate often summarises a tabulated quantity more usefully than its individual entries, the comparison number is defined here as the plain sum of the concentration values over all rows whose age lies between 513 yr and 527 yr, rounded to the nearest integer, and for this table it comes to 479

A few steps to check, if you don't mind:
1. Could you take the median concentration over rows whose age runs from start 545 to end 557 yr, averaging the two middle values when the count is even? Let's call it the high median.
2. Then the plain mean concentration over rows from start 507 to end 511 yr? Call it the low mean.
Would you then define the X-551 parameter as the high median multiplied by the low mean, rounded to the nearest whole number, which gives 7308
